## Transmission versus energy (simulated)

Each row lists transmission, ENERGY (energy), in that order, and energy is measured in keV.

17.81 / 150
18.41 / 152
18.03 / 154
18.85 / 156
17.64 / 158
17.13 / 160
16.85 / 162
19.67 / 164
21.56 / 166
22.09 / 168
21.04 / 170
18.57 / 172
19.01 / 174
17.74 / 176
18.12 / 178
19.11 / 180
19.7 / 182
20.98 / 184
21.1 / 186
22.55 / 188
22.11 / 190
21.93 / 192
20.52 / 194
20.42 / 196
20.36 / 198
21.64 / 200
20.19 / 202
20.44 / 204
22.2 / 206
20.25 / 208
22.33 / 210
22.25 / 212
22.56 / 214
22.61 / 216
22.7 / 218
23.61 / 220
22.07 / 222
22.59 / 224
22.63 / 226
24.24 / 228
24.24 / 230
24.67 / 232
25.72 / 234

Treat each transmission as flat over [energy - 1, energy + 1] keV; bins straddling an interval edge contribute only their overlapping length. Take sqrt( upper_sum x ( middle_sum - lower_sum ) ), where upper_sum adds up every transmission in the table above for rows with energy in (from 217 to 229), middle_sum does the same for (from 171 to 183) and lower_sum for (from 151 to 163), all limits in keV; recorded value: 27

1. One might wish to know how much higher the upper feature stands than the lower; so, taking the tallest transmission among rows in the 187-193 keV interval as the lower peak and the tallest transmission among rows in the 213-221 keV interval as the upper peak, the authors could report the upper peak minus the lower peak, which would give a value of 1.1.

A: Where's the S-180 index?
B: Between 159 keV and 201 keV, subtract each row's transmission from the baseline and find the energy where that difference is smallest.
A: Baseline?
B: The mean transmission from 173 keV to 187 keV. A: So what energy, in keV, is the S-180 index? 188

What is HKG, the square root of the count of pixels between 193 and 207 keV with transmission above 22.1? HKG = 1.0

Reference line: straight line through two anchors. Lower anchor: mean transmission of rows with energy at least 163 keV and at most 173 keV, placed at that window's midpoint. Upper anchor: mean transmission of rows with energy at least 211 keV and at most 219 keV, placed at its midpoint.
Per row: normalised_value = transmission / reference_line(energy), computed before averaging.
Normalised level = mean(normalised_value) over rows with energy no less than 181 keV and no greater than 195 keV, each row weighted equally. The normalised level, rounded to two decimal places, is 0.99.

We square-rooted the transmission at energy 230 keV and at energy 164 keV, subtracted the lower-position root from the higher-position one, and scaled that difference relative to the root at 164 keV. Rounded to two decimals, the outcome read 0.11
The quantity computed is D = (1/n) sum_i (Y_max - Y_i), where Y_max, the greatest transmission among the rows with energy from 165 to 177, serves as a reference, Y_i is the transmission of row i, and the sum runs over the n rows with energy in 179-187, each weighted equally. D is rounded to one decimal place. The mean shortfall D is 1.9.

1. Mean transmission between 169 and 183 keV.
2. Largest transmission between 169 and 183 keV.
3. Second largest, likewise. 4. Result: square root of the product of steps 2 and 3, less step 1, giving 1.32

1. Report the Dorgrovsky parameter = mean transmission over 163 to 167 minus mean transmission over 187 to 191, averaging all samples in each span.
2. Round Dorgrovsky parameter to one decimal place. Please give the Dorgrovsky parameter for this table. -1.7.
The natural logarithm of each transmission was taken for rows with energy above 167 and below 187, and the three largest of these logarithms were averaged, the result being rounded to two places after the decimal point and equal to 3.06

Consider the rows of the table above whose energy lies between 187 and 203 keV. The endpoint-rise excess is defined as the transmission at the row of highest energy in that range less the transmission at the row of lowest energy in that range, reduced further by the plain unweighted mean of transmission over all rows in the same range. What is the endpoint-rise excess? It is -23.6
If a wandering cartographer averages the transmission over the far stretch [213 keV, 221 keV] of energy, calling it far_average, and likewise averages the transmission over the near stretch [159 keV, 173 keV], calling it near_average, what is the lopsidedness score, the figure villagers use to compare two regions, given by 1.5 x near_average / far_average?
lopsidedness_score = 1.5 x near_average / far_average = 1.28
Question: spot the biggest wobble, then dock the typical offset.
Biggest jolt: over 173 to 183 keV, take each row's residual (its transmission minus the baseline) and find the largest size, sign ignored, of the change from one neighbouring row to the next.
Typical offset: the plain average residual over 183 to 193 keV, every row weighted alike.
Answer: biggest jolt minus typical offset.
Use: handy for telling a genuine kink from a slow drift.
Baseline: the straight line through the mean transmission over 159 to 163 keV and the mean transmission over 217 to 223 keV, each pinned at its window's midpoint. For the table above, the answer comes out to -0.6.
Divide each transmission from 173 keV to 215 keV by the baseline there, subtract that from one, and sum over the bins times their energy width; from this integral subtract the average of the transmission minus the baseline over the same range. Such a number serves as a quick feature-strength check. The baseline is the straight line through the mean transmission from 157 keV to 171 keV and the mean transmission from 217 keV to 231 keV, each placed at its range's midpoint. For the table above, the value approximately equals 1.7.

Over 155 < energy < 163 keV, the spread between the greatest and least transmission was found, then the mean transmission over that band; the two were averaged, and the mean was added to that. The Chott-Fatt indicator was 27.4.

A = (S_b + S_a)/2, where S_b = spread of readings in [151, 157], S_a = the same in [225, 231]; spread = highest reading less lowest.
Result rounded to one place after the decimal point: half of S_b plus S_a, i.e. 1.2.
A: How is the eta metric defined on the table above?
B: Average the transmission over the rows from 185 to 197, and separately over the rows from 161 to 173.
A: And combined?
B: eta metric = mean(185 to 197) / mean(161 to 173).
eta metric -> 1.07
